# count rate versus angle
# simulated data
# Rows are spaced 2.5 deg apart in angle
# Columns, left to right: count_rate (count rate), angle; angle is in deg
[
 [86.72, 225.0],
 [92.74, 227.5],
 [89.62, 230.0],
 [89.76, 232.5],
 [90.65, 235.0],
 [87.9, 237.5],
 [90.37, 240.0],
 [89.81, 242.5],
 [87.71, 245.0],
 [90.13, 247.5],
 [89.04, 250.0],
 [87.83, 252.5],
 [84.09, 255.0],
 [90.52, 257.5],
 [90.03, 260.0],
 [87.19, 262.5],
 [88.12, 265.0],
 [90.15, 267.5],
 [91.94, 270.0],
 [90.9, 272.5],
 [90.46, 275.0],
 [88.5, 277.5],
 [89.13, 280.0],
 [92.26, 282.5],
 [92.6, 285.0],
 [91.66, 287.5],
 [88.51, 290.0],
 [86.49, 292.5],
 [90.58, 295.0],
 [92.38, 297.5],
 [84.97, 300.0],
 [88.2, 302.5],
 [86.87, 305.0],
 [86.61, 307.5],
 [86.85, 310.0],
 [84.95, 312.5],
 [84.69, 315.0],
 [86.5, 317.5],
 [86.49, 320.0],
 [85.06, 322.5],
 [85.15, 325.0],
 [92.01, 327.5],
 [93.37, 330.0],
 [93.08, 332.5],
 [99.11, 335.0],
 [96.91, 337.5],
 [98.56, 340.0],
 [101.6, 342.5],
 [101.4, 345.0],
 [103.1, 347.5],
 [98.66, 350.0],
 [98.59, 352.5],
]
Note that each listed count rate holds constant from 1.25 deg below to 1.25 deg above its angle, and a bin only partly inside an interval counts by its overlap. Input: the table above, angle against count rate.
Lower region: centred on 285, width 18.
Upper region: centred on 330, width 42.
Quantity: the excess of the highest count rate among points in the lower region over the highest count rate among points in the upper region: -10.5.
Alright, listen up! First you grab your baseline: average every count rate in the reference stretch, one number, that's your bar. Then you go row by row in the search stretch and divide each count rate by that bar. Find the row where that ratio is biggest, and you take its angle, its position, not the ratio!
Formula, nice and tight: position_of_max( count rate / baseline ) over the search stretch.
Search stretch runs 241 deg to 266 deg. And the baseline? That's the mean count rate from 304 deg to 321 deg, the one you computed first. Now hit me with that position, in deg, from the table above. 257.5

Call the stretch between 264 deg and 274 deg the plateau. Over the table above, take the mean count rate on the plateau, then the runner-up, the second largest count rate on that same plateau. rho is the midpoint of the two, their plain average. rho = 90.6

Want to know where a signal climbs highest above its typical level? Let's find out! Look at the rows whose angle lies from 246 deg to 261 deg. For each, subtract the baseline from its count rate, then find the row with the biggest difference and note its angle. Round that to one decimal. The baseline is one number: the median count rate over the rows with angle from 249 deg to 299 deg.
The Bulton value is 257.5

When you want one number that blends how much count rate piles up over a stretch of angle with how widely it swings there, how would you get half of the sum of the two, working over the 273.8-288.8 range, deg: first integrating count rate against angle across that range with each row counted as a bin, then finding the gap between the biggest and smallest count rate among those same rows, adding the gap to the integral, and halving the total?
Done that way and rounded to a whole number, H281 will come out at 683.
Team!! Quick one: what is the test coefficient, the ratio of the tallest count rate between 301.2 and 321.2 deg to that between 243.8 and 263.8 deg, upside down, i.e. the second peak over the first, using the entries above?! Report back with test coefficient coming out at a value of 1.03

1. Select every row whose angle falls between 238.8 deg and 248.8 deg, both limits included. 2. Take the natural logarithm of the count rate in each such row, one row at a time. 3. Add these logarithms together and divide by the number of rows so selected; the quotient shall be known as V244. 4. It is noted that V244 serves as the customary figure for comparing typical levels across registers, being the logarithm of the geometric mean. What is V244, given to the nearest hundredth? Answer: 4.49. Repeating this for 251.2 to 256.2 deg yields 4.45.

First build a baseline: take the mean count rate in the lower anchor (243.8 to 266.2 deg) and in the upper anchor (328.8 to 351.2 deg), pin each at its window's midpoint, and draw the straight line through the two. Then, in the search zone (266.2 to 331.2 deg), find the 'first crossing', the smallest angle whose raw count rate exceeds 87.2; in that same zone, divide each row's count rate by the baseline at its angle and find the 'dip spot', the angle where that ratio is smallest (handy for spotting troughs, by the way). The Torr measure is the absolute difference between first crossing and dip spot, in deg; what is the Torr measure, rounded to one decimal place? 57.5 deg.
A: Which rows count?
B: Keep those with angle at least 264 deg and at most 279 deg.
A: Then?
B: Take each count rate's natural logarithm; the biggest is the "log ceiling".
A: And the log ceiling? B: 4.52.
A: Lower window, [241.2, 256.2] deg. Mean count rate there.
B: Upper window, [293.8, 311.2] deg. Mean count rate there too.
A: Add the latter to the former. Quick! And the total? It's 176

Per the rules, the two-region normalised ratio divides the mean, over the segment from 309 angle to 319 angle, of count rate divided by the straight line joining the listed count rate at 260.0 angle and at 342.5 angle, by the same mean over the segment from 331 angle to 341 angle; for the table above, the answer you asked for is 0.91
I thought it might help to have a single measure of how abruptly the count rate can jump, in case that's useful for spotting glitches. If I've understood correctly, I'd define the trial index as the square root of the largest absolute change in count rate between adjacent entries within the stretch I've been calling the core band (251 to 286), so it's 2.54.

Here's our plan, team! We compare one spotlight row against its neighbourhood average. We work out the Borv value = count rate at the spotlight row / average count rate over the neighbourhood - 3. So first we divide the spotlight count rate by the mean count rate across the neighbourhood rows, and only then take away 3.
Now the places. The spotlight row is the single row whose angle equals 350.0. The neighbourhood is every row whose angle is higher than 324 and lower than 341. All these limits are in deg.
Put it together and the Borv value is -1.95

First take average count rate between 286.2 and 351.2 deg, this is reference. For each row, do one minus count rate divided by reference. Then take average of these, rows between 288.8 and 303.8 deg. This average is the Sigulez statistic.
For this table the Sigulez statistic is 0.030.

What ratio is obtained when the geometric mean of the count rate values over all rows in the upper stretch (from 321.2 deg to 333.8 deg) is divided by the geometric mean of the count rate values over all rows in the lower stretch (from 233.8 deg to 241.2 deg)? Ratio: 1.00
